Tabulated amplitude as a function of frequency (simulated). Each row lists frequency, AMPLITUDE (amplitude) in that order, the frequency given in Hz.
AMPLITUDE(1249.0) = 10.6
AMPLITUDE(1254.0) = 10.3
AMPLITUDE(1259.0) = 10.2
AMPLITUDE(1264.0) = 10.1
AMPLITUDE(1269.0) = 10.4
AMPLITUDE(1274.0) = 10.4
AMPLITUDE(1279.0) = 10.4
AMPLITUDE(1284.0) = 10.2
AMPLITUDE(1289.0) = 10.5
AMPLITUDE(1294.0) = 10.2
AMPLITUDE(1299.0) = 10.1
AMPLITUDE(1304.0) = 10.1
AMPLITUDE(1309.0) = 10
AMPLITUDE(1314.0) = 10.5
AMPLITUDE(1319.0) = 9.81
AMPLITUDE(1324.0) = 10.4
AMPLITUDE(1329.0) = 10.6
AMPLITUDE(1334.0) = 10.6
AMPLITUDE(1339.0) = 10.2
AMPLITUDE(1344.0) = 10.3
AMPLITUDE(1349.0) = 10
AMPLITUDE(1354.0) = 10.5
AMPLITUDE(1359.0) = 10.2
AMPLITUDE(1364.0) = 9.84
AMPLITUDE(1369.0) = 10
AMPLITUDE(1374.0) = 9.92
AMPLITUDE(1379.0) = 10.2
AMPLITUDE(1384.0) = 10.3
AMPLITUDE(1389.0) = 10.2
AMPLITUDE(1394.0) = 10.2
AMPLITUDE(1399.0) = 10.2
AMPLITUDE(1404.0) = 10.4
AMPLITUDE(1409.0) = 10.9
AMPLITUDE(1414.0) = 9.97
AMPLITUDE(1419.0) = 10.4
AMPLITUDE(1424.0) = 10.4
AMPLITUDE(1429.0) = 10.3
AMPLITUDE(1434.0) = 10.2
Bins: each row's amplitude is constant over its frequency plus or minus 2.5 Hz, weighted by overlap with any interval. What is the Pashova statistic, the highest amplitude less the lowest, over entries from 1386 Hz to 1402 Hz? 0.00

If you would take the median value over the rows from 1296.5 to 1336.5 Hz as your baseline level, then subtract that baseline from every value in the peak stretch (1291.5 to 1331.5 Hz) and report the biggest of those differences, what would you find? 0.350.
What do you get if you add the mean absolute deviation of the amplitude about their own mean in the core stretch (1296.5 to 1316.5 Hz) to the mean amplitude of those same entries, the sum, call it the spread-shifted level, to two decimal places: 10.34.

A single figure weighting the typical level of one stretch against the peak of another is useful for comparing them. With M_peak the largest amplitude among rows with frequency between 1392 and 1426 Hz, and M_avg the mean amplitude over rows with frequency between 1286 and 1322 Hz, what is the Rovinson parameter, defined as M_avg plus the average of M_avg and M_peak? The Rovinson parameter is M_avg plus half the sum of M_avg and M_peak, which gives 20.7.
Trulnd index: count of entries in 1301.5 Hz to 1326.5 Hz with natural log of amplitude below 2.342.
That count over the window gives 4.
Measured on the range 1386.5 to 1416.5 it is 5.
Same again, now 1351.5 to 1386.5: 6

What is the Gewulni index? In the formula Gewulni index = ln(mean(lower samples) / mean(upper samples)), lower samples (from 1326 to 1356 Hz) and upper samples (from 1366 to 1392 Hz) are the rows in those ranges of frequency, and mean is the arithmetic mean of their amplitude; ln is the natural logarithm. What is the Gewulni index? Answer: 0.024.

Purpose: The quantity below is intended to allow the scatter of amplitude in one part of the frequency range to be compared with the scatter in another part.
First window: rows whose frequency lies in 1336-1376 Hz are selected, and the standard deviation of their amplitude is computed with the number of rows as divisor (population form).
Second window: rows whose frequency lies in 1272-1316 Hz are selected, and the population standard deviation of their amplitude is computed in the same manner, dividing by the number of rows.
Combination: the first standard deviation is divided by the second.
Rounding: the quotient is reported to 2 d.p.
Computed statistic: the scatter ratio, 1.16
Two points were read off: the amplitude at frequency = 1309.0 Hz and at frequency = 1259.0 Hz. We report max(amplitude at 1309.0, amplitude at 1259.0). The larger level 10.2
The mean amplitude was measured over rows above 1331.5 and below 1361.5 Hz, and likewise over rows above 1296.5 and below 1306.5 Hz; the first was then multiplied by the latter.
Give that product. 104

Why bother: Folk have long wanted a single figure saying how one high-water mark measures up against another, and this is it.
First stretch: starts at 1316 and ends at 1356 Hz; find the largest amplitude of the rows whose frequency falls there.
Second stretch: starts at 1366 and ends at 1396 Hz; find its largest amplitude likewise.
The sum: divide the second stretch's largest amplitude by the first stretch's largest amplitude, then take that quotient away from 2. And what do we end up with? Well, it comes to 1.03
